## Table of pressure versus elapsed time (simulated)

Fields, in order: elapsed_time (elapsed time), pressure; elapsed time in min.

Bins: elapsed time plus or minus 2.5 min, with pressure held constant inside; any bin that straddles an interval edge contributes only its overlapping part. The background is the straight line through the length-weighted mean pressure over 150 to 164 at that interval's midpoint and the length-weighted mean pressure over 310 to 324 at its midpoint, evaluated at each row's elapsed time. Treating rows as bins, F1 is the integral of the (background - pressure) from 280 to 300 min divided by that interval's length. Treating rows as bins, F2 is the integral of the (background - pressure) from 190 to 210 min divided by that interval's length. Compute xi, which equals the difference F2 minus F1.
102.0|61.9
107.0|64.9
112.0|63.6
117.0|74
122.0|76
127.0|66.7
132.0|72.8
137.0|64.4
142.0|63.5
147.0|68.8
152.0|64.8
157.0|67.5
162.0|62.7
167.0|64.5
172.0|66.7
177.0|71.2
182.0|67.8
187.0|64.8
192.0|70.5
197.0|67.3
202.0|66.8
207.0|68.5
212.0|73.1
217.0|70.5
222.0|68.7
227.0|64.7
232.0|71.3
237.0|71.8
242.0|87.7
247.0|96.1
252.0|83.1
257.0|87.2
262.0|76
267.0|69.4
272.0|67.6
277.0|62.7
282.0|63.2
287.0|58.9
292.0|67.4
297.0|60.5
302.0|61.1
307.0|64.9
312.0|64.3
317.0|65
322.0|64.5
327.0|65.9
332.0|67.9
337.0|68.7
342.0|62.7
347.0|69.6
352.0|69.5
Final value -6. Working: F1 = 2.25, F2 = -3.4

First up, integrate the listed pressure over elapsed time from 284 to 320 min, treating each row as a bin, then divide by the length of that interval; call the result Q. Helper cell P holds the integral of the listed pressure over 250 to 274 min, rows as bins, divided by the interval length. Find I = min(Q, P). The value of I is 63.2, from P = 76.7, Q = 63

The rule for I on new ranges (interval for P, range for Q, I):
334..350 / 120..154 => 67.1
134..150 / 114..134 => 65.8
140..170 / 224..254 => 65.4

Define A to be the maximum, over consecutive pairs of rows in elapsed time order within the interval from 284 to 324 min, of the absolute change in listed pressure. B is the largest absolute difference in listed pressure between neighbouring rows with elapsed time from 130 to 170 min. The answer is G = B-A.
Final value -0.1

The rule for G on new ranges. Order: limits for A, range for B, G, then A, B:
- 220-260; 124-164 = -7.5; 15.9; 8.4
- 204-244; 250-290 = -4.7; 15.9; 11.2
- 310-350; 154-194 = -1.2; 6.9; 5.7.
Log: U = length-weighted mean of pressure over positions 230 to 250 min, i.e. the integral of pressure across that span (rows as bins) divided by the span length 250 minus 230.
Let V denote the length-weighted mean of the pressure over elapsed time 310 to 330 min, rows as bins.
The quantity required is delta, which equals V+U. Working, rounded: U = 82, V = 65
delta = 147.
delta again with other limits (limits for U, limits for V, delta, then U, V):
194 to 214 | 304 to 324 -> 133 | 69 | 65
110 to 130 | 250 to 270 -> 149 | 70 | 79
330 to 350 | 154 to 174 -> 133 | 67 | 65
